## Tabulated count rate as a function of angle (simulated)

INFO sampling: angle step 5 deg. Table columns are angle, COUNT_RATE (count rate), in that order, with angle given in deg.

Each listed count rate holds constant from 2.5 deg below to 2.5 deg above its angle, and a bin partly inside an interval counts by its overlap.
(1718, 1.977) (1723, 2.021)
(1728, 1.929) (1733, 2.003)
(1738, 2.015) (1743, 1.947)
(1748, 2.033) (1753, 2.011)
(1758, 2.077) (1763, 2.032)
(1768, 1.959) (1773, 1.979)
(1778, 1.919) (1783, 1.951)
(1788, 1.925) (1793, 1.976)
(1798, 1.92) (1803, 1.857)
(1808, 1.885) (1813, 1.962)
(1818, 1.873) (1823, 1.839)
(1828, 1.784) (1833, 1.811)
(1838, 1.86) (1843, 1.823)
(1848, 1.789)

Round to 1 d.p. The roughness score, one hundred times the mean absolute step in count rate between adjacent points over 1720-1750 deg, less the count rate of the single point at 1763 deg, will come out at 4.6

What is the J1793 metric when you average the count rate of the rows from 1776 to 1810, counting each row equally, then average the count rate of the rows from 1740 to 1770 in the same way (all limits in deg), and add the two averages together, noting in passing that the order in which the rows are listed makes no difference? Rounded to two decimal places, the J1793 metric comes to 3.93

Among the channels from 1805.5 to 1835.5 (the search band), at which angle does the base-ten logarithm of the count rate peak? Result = 1813 deg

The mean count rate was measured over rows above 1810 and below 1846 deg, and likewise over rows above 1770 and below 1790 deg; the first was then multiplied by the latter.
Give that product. 3.6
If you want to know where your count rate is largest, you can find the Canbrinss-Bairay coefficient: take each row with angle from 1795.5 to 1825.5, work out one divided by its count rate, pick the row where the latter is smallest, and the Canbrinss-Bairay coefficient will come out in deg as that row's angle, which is 1813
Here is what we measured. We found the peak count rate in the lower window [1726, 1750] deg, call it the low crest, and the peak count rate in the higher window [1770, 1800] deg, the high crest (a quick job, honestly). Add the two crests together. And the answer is 4.01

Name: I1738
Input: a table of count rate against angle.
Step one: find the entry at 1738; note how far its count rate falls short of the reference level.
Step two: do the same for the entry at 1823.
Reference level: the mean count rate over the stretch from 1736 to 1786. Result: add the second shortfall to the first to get 0.13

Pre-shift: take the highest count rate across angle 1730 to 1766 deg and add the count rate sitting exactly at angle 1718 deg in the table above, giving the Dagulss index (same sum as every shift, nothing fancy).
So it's 4.05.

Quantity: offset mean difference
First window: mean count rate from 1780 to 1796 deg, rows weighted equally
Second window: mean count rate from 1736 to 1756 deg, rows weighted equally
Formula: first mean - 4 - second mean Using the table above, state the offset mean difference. -4.05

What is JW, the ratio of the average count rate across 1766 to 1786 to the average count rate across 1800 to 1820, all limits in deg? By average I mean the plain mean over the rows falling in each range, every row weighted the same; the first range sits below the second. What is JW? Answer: 1.03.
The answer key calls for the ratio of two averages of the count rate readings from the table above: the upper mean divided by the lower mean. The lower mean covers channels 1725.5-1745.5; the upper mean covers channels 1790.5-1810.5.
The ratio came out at 0.968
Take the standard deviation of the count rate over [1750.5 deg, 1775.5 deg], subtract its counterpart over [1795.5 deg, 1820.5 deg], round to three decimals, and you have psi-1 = 0.004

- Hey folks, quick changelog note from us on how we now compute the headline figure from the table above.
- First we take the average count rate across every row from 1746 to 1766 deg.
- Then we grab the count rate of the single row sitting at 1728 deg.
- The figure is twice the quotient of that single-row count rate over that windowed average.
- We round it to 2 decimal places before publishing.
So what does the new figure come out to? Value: 1.89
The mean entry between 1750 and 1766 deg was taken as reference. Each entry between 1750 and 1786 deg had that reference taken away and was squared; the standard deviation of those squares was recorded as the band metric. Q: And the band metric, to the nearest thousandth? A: 0.005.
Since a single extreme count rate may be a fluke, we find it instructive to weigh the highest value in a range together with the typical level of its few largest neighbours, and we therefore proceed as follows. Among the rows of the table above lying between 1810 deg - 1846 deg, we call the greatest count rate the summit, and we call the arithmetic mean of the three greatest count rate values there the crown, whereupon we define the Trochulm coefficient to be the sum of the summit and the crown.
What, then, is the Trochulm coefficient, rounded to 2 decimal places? 3.86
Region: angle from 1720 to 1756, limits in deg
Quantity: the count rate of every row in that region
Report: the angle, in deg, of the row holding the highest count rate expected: 1748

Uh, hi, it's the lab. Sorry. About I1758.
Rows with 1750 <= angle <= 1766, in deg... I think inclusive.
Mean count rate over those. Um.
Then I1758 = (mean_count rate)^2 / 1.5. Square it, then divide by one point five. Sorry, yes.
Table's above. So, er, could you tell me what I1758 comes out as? 2.77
